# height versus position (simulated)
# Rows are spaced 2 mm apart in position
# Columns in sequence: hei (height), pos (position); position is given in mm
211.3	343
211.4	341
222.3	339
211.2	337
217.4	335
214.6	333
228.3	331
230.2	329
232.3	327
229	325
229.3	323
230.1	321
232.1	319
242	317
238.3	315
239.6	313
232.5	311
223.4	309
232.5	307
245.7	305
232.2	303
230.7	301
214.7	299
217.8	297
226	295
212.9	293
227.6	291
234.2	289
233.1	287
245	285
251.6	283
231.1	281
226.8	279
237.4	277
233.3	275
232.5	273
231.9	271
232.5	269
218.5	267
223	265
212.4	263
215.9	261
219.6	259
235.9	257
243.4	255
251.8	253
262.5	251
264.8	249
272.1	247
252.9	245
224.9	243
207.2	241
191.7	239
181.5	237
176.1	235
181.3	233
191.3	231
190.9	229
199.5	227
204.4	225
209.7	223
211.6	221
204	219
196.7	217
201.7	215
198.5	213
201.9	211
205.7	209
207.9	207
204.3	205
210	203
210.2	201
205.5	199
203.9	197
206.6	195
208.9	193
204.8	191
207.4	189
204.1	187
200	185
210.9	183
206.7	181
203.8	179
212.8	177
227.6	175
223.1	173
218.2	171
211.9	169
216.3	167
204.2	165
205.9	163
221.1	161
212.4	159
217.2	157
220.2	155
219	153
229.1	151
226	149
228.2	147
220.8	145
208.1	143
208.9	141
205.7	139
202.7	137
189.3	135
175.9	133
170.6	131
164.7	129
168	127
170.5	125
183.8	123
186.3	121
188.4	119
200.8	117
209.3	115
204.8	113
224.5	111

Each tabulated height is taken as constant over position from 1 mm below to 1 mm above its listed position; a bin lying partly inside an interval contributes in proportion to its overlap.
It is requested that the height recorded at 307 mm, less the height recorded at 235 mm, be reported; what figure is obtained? 56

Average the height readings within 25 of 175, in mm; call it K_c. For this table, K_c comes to 212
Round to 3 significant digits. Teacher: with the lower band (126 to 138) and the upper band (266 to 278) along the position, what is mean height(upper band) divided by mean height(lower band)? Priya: 1.29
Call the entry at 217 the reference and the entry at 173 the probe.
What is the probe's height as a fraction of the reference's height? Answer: 1.13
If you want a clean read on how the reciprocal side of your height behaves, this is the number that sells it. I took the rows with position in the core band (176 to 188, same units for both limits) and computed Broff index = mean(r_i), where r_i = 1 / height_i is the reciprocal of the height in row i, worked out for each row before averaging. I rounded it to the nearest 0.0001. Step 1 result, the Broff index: 0.0048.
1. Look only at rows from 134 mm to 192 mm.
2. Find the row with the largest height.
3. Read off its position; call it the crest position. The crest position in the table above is 151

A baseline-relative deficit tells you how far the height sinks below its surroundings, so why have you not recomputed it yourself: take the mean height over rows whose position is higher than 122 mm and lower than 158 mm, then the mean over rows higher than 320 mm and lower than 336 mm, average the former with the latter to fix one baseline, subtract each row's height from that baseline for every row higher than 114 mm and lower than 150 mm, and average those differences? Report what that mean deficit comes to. 19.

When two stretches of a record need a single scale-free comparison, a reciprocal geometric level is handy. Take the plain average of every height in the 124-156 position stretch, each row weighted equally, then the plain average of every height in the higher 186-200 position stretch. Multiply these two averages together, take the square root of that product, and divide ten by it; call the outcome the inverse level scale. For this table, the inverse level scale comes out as 0.0492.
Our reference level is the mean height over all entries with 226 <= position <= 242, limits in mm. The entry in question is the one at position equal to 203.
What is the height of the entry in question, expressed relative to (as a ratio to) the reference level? 1.11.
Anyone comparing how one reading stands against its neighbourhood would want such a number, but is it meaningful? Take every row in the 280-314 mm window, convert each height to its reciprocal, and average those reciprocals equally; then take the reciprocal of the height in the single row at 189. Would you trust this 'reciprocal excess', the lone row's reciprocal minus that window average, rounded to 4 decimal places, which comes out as 0.0005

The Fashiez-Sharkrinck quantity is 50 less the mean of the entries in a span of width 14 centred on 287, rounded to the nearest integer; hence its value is -184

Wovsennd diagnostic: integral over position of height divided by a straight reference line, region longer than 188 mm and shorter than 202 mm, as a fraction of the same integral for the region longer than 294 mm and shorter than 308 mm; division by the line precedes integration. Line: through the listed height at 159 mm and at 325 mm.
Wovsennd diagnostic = 0.95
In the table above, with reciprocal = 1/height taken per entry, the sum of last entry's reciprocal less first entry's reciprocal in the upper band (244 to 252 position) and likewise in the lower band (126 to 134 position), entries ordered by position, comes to -0.0004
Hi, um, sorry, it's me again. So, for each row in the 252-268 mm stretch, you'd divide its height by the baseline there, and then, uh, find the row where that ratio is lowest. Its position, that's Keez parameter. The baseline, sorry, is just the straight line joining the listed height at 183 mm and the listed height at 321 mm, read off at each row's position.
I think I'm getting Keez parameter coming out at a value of 263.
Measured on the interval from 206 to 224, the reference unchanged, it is 217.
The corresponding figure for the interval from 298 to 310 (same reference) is 299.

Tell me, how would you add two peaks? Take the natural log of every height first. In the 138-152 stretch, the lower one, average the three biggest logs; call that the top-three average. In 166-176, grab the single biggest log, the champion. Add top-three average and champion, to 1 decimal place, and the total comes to 10.9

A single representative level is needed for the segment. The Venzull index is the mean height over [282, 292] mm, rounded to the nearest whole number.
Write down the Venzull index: 238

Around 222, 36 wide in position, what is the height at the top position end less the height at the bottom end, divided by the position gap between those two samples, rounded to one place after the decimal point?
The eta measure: -0.4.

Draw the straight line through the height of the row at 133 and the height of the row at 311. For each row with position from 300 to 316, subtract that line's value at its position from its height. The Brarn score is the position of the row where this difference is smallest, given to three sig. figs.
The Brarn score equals 309 mm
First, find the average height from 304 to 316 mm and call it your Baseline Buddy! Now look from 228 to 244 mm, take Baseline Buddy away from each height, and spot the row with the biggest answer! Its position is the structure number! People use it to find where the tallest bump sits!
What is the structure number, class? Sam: 243 mm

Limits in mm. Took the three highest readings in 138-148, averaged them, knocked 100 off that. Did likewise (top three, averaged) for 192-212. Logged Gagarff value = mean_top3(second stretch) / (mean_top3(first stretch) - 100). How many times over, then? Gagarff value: 1.76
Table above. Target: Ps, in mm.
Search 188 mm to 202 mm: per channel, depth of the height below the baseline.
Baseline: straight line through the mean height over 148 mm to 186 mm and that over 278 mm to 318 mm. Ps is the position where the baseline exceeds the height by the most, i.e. 197 mm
